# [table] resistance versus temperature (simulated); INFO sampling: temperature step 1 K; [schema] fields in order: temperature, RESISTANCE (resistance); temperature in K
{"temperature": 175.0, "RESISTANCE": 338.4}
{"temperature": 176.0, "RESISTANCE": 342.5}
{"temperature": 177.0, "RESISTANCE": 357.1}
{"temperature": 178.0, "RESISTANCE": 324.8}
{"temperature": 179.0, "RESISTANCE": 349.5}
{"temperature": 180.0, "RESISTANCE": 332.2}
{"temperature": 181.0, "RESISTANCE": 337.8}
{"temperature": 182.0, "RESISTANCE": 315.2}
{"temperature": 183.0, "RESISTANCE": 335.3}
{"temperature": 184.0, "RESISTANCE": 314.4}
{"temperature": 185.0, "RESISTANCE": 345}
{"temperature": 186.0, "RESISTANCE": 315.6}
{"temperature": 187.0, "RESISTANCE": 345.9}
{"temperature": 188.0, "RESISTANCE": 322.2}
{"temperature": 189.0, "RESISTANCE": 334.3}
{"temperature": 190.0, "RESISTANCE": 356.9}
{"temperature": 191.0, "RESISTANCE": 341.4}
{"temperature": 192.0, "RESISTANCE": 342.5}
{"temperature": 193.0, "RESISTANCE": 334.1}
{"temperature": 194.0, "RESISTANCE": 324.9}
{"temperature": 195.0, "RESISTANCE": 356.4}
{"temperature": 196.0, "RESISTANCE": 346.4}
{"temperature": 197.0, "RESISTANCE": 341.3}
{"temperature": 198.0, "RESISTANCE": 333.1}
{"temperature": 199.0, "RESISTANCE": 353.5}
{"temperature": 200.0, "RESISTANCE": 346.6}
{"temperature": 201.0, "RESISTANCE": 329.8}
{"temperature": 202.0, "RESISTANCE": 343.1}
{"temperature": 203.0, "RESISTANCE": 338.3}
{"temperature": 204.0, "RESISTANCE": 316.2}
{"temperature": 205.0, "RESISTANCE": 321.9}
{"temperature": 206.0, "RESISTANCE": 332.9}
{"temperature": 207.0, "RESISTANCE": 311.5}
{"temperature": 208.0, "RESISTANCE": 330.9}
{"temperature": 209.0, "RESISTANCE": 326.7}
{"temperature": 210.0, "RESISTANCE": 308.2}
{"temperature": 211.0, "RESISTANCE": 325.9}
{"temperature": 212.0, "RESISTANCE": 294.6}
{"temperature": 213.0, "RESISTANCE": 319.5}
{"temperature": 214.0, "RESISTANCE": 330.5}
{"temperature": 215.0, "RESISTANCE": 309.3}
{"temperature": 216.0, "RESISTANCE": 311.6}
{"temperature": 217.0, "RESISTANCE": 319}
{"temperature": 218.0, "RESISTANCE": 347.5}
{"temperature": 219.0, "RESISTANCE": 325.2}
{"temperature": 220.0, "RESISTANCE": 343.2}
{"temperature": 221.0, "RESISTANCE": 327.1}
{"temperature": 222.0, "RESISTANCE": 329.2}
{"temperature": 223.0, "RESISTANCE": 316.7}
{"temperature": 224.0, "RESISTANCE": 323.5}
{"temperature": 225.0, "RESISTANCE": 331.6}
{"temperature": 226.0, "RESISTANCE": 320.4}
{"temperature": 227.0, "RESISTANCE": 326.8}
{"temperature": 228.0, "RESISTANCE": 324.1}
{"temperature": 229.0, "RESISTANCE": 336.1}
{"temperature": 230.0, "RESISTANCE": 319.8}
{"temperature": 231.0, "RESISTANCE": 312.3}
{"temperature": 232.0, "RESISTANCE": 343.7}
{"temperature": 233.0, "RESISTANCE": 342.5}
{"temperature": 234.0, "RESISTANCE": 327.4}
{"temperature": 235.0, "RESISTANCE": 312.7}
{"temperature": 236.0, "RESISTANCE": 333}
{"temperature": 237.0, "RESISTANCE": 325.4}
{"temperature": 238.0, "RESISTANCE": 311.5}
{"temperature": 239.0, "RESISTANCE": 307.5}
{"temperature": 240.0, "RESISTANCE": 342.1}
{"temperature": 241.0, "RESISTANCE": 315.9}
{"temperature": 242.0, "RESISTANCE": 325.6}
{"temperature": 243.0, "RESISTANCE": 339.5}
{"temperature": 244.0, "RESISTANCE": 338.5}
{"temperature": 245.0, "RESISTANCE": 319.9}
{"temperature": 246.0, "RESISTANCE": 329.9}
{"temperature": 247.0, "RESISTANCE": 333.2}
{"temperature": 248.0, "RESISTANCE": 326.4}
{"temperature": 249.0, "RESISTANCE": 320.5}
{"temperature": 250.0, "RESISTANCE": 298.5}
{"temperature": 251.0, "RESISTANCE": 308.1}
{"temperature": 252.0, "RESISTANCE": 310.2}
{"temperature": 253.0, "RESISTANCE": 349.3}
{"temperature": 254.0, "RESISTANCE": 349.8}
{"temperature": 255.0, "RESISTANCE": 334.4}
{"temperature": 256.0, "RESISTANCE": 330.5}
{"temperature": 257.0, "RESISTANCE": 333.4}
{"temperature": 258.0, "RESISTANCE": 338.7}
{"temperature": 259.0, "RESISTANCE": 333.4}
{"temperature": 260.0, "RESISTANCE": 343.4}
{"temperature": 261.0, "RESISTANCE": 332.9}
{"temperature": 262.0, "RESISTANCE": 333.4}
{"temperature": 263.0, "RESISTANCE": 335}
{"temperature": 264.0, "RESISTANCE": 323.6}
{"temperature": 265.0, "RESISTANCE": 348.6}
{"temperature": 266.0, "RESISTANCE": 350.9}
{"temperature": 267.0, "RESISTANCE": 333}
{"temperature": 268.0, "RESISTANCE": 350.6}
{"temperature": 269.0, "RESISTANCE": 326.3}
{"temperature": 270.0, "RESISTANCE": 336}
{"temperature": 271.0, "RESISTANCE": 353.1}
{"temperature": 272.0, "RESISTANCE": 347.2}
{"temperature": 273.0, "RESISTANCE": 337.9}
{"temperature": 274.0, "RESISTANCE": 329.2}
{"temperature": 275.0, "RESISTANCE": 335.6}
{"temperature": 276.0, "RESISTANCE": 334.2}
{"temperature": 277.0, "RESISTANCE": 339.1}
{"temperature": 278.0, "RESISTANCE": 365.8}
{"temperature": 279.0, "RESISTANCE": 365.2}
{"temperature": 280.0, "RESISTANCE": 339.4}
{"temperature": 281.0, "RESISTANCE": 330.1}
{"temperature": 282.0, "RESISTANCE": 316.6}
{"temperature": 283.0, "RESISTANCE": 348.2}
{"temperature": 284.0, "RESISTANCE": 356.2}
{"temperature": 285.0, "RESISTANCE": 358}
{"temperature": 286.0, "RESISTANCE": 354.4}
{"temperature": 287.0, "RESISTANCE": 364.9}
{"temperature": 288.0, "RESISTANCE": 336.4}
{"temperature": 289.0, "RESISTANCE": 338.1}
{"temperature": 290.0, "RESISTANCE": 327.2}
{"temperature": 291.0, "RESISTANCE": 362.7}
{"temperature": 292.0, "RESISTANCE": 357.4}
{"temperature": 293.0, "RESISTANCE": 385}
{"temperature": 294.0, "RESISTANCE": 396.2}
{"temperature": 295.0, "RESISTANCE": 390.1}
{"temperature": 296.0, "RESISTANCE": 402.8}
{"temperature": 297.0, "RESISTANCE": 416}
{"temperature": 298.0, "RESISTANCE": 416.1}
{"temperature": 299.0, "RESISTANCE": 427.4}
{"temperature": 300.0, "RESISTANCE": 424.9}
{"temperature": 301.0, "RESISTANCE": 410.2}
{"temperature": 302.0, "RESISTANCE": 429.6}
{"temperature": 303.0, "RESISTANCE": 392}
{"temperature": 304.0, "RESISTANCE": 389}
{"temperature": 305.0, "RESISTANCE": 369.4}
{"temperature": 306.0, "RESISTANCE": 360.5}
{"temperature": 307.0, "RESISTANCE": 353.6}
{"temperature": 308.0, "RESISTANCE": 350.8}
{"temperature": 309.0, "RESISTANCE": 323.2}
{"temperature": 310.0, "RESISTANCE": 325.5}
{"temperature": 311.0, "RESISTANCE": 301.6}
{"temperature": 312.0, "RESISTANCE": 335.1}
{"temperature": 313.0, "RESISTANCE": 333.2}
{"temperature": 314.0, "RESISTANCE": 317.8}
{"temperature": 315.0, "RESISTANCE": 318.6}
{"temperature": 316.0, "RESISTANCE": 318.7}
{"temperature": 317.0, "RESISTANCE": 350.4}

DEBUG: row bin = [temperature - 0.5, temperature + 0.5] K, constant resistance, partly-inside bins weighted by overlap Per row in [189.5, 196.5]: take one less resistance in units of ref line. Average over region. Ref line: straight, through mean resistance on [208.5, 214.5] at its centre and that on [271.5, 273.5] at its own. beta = -0.107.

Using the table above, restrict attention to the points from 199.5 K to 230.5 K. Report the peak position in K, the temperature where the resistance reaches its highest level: 218.0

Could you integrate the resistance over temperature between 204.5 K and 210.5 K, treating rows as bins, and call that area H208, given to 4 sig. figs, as 1932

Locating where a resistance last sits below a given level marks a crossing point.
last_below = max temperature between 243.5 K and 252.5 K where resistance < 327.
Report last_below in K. 252.0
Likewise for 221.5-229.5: 228.0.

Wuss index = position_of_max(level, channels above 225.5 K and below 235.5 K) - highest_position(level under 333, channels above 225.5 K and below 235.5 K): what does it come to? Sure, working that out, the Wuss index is -3 K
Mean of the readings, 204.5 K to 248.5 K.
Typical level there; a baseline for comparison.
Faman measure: 325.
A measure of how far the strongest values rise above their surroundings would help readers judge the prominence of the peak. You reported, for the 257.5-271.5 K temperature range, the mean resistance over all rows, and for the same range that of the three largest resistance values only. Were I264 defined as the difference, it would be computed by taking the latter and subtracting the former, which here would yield 13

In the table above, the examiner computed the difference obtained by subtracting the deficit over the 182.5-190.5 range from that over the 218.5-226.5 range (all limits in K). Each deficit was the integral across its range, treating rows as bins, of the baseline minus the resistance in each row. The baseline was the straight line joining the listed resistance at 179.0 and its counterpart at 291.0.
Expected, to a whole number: 87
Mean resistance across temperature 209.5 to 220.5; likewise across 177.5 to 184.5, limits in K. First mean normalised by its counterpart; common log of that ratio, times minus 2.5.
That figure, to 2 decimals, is 0.03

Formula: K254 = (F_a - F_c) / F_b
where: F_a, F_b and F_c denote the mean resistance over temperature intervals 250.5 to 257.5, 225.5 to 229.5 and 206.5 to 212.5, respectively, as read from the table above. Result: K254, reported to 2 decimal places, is 0.04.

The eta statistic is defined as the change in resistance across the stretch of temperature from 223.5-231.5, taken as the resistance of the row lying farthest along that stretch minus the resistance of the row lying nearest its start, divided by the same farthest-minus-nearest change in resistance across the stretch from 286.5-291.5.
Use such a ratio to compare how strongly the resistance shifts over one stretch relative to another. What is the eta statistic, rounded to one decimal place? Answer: 5.1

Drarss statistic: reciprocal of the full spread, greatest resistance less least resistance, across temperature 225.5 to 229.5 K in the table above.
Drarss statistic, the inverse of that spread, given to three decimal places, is 0.064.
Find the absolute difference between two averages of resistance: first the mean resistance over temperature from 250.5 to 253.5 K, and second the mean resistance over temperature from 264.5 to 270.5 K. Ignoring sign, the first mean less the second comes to 18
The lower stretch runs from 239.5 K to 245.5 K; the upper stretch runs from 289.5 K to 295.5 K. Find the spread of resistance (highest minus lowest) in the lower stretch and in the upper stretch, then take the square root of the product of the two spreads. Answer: 43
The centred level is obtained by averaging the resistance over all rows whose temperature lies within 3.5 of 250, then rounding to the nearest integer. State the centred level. 321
